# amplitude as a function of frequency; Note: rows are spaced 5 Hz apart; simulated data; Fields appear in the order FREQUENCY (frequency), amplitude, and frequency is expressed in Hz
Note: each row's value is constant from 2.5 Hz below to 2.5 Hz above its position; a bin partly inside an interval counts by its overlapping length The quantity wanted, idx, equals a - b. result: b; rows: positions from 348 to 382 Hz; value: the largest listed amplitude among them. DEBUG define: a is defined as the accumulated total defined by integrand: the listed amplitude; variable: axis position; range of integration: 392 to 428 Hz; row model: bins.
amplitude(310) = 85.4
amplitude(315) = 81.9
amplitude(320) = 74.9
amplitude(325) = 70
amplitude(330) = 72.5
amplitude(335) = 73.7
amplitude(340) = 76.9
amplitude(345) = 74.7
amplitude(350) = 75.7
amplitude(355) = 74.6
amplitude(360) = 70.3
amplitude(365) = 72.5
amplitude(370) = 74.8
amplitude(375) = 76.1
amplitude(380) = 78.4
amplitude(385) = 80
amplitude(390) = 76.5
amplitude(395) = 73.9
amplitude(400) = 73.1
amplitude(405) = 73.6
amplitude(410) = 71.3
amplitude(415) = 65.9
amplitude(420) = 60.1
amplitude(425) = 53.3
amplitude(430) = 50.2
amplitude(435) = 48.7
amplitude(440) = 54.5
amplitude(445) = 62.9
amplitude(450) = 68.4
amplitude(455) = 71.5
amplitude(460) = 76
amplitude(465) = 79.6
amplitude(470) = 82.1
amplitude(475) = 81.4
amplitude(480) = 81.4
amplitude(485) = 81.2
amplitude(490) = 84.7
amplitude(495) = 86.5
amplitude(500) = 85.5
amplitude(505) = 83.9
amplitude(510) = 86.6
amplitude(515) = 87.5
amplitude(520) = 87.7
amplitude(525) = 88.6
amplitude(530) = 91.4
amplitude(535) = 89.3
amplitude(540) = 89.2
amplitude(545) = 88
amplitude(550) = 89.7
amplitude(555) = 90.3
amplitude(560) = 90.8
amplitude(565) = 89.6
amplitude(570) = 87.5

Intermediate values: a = 2419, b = 78.4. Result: 2341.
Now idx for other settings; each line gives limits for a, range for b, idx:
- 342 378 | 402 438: 2598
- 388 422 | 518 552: 2312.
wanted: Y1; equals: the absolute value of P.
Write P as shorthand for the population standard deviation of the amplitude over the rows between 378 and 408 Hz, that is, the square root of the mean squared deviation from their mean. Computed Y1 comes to 2.6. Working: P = 2.6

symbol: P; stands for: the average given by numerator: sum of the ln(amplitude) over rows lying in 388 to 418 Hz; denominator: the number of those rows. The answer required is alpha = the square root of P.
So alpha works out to 2.07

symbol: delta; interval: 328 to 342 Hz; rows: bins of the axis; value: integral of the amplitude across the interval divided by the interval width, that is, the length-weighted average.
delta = 74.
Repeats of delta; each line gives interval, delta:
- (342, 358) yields 75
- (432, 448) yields 56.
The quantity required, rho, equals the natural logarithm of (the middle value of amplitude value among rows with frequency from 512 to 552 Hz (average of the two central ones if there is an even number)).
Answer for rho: 4.49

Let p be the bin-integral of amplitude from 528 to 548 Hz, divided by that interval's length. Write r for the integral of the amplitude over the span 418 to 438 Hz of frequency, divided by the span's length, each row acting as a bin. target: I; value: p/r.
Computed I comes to 1.69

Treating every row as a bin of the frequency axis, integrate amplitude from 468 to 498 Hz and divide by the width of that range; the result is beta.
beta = 83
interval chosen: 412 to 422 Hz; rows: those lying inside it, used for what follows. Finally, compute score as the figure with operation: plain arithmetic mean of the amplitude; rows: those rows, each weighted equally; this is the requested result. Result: 63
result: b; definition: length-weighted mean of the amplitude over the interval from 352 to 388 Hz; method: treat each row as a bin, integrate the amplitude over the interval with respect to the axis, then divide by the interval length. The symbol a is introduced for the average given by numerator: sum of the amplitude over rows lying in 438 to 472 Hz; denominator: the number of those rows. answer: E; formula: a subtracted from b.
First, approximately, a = 70.7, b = 75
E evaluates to 4.6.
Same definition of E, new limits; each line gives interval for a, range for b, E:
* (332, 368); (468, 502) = 9.2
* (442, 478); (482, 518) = 10.6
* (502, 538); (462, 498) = -5.5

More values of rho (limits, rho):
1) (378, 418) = 4.30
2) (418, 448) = 3.99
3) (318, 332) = 4.28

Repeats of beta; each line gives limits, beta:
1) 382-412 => 75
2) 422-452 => 56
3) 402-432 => 63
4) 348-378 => 74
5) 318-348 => 74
